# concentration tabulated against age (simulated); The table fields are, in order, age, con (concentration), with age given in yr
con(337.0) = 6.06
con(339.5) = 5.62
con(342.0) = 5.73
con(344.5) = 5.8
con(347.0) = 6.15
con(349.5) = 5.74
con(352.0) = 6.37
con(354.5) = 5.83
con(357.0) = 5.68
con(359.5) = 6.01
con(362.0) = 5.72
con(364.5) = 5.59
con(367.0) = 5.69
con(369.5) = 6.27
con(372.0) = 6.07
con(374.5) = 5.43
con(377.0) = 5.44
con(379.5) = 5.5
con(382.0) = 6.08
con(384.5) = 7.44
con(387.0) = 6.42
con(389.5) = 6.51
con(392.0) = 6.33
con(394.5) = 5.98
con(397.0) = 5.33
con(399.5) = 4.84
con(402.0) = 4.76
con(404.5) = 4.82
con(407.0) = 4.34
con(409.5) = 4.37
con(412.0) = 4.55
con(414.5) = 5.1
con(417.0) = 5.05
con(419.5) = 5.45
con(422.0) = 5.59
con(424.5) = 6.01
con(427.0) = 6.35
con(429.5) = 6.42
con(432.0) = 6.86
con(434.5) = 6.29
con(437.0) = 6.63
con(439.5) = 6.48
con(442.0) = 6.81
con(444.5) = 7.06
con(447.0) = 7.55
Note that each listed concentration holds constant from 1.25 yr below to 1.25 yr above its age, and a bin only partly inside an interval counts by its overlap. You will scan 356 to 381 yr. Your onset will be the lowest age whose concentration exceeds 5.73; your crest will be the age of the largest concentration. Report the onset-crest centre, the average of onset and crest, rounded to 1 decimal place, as 364.5 yr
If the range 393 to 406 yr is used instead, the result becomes 394.5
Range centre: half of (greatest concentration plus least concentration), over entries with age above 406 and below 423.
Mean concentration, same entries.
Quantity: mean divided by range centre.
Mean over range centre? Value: 0.991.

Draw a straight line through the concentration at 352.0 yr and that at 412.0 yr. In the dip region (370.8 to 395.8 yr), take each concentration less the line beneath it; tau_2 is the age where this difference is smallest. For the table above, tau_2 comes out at 374.5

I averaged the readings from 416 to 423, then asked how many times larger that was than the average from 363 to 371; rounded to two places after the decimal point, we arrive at 0.92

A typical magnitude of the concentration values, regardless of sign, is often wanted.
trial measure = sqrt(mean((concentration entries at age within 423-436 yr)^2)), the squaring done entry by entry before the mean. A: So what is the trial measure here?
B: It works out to 6.39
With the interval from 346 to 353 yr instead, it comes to 6.09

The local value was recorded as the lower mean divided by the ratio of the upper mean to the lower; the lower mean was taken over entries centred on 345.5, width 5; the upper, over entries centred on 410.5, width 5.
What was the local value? 8.0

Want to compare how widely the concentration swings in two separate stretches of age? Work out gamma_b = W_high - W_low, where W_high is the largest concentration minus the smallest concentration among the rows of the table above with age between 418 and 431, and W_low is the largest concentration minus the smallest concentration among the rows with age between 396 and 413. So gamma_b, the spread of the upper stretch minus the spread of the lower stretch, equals 0.0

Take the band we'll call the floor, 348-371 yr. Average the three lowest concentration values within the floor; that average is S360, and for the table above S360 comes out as 5.7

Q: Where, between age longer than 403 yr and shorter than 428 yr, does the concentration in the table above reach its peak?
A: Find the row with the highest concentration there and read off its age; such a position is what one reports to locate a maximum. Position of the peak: 427.0 yr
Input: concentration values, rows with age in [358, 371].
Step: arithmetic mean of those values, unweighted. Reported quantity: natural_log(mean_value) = 1.77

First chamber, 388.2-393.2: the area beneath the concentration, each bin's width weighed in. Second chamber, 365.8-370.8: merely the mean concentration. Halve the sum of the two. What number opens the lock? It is 19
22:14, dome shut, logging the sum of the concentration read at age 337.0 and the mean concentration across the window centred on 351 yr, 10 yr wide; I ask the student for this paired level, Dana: 12.1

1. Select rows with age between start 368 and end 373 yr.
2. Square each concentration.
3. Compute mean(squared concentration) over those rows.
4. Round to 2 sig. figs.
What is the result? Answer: 38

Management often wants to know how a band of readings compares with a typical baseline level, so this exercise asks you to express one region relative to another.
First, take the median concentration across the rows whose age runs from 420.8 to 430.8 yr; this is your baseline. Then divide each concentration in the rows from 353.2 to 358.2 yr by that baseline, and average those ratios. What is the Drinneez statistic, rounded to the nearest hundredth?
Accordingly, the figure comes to 0.93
